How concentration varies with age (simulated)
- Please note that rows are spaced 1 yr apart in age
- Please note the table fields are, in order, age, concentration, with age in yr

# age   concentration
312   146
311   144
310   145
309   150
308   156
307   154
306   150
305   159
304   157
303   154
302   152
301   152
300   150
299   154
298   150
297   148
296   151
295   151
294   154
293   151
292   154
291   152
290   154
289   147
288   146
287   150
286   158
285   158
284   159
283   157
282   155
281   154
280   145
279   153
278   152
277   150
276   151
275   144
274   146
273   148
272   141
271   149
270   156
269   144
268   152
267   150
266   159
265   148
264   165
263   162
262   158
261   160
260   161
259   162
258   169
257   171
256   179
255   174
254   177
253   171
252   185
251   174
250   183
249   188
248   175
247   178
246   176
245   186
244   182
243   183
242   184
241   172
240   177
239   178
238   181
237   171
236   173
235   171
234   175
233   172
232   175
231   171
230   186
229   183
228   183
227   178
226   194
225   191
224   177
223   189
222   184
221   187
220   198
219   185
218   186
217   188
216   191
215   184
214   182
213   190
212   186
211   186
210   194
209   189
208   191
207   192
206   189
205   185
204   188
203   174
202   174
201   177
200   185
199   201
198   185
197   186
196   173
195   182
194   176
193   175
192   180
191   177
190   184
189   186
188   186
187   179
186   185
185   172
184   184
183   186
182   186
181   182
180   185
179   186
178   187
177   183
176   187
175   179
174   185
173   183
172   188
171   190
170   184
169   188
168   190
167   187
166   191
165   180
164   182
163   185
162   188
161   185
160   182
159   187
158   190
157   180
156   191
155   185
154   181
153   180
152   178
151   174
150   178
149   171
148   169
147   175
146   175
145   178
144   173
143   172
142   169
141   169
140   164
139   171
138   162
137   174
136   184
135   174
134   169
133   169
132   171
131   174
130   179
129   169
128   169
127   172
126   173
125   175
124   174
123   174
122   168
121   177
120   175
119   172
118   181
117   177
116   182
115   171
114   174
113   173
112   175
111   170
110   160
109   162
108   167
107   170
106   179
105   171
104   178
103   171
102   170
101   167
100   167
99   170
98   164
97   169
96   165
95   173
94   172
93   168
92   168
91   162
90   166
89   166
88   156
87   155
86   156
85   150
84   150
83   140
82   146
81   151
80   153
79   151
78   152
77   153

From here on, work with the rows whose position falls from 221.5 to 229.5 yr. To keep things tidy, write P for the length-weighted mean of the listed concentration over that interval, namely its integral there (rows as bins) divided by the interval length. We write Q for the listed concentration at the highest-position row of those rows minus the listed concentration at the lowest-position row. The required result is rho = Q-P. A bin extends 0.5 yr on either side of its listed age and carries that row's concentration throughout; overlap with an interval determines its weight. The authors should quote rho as -186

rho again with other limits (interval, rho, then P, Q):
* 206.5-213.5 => -192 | 190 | -2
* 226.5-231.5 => -187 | 180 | -7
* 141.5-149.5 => -171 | 173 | 2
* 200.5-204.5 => -167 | 178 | 11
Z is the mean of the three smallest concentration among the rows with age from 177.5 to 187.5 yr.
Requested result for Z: 178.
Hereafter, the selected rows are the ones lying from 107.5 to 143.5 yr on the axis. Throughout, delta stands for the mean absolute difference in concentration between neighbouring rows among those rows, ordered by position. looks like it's 4.7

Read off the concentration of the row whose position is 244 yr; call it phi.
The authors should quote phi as 182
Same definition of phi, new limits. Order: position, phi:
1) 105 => 171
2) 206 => 189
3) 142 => 169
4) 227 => 178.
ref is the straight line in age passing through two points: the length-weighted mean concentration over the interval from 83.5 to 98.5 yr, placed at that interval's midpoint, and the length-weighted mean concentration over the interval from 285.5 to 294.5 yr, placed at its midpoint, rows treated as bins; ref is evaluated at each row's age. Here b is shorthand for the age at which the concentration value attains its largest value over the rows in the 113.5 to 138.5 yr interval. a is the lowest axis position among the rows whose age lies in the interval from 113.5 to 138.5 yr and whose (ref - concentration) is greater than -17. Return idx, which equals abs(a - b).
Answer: 22 yr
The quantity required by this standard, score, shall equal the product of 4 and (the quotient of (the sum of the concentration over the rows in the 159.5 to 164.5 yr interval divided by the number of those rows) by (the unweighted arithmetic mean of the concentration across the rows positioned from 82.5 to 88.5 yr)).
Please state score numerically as 4.9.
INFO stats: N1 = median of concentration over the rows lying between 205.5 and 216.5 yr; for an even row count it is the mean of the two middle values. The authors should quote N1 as 189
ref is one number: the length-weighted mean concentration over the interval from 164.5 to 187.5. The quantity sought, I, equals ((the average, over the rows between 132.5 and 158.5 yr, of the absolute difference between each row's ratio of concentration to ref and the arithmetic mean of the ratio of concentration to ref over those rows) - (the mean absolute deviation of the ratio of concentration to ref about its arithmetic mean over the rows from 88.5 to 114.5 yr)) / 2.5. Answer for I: 0.0043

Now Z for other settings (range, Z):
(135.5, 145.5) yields 165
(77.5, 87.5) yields 145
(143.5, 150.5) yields 171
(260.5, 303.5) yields 143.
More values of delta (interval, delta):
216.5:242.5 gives 6.1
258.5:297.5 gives 4.4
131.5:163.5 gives 4.7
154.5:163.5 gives 5.5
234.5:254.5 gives 6.0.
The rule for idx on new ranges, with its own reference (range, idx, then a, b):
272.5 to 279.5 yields 6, 273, 279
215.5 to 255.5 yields 11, 231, 220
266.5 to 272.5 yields 3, 267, 270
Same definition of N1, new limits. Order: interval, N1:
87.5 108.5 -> 168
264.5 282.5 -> 150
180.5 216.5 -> 185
